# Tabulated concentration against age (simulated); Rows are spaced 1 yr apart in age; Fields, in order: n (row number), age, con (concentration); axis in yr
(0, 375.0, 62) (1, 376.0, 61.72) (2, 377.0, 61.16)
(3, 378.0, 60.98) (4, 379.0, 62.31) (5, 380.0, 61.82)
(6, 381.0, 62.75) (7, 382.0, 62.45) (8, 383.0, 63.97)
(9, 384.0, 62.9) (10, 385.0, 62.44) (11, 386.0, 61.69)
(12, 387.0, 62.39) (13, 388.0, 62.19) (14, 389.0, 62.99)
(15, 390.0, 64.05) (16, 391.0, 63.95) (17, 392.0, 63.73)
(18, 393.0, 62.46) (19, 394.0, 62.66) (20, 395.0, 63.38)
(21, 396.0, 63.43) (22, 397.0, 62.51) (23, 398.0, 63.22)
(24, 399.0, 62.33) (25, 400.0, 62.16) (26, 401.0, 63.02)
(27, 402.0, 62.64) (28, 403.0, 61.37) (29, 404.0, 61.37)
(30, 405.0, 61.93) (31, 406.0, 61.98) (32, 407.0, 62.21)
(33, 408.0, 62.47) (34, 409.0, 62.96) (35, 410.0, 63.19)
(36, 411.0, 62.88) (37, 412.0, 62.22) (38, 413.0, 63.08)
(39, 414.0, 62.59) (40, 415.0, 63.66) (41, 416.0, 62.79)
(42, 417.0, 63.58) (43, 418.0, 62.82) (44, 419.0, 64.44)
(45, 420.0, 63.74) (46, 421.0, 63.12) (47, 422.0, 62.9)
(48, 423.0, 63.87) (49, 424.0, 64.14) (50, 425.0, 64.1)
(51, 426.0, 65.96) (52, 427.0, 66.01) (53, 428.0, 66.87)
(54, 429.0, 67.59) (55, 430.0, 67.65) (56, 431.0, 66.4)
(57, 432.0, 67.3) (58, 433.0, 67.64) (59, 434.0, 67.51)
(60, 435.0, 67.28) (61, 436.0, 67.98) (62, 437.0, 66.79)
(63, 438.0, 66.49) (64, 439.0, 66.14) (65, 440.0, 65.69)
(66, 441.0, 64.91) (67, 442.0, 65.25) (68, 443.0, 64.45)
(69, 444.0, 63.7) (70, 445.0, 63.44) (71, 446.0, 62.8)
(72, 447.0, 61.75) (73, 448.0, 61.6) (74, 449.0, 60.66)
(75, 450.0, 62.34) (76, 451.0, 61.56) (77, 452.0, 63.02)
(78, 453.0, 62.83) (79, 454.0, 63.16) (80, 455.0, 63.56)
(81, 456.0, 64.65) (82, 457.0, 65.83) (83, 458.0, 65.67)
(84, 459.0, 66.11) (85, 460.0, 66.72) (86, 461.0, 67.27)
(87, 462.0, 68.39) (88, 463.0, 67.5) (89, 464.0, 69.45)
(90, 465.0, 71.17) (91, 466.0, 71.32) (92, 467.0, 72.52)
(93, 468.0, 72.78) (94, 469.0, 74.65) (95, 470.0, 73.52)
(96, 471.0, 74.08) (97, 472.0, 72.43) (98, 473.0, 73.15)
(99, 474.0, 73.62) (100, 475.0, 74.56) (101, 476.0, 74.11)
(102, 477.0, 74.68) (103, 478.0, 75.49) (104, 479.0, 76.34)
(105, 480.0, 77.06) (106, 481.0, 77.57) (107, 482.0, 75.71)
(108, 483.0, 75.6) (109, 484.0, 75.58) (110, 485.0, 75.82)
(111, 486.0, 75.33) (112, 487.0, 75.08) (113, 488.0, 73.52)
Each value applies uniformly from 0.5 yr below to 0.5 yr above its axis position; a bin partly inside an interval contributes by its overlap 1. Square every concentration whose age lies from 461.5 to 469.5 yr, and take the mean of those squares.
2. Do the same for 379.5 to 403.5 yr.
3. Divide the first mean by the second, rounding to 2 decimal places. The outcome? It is 1.28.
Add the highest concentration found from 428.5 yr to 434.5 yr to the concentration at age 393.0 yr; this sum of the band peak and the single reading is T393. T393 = 130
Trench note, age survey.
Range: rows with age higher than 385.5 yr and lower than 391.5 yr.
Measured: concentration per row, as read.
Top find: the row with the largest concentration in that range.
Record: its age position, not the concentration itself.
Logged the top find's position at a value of 390.0 yr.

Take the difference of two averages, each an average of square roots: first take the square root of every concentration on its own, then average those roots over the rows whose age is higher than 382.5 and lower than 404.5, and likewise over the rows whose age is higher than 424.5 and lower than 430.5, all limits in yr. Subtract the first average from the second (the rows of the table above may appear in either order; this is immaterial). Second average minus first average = 0.22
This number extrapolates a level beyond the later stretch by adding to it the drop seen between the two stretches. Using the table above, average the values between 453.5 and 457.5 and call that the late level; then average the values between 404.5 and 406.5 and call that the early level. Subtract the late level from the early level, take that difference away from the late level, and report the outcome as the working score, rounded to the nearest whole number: 67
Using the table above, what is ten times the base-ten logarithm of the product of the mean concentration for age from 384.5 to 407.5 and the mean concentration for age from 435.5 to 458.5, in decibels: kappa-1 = 36.0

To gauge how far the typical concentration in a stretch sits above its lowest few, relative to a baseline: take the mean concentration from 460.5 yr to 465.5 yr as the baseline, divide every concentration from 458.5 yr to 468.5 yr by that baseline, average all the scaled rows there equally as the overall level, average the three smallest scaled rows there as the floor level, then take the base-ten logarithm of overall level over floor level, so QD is 0.017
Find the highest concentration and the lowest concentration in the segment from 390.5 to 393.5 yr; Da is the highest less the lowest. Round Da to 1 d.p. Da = 1.5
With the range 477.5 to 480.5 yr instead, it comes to 1.6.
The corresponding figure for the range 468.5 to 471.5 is 1.1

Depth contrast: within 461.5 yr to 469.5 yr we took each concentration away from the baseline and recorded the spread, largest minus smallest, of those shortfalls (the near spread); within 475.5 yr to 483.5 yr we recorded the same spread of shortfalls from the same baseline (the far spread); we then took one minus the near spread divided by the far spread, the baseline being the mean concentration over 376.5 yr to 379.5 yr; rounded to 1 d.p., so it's -1.1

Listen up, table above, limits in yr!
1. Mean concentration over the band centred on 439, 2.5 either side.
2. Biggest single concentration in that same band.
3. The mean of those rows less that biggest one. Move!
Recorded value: -0.79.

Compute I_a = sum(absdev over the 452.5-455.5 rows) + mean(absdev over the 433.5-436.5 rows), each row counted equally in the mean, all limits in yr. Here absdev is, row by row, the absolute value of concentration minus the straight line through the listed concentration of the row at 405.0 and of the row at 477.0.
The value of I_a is 23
